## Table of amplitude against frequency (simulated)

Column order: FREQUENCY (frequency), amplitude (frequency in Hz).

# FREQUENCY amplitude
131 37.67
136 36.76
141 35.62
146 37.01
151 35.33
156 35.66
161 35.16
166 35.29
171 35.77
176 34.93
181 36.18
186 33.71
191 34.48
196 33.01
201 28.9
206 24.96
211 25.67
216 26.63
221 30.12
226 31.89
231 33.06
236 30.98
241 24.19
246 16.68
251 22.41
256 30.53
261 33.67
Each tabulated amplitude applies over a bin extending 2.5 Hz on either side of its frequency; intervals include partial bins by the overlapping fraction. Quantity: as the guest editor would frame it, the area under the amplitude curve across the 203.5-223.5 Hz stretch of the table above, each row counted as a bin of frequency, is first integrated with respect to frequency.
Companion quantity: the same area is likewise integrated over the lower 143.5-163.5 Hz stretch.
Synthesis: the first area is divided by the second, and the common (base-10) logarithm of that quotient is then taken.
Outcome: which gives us -0.12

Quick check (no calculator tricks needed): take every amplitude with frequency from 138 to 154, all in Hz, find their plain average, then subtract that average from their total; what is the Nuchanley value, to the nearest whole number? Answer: 72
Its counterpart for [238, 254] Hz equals 42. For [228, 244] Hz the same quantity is 59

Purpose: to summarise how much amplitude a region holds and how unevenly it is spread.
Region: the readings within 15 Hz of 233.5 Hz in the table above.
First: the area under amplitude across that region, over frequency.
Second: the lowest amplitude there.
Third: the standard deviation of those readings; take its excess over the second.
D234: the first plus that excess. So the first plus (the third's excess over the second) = 824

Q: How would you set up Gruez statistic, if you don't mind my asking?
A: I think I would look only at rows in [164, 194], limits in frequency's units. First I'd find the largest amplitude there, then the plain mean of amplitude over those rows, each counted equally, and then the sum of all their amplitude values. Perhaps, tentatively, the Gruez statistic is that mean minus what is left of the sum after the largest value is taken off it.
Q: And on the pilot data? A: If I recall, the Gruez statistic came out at -139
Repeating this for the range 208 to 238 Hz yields -116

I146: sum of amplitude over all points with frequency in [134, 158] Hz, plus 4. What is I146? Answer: 184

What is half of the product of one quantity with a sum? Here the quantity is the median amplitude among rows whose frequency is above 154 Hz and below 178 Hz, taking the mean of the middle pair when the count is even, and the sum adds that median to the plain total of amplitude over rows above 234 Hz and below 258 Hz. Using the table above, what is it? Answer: 2825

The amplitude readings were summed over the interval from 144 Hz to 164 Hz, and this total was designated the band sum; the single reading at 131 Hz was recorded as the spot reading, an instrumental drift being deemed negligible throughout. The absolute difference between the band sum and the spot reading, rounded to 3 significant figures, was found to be 105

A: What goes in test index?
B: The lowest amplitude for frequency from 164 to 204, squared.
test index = 835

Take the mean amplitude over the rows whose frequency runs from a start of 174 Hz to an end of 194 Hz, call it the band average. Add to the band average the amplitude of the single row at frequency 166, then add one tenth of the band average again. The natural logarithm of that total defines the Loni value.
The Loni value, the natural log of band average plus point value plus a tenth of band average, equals 4.30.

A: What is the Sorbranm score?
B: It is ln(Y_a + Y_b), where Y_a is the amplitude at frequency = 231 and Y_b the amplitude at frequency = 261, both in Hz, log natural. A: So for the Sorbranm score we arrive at 4.20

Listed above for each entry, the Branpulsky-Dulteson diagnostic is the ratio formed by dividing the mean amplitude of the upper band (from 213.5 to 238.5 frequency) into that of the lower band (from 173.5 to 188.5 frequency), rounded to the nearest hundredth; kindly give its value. 1.14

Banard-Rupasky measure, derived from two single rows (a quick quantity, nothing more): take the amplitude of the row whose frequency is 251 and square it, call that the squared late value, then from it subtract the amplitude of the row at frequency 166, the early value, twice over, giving 432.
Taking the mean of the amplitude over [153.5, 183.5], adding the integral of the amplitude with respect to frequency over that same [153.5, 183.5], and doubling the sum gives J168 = 2201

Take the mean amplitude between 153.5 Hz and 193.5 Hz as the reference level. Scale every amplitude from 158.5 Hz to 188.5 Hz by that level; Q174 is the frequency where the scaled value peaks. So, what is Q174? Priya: 181 Hz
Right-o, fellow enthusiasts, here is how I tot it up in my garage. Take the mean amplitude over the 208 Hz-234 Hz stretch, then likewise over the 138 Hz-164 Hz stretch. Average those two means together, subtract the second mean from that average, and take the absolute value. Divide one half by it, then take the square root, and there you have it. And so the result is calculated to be 0.40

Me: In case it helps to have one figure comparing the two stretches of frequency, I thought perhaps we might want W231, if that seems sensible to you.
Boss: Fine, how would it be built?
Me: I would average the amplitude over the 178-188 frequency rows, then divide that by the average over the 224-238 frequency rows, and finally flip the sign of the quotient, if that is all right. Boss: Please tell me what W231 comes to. -1.09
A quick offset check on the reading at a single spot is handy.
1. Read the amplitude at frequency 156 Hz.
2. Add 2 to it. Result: 37.7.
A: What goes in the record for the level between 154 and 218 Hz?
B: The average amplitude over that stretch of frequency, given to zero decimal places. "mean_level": 32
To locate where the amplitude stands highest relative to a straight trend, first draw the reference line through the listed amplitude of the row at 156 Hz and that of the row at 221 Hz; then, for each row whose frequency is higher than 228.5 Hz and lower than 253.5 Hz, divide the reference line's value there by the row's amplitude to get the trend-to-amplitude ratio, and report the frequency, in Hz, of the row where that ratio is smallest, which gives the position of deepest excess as 231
